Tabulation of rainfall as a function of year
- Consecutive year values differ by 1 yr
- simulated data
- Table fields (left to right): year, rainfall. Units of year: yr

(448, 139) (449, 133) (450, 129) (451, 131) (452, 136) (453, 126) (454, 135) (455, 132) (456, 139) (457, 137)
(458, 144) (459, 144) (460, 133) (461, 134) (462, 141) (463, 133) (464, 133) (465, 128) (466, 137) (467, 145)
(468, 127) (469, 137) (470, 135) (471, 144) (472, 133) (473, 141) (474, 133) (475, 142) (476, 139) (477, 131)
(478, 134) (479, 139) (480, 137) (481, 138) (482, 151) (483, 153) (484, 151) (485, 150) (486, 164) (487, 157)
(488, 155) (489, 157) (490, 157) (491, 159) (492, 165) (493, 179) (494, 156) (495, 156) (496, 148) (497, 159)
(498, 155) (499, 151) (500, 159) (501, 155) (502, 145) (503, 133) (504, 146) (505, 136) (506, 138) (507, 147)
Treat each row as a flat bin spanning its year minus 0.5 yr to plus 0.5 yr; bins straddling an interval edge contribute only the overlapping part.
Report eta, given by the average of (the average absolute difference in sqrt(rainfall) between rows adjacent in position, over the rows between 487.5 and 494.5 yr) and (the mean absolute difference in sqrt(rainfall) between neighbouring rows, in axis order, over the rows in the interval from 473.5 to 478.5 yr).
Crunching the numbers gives 0.27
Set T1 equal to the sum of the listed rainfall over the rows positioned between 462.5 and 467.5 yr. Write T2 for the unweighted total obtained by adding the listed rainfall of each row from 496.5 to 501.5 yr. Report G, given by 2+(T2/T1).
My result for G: 3.15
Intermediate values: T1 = 676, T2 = 779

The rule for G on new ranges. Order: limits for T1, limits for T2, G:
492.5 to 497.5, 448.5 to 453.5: 2.82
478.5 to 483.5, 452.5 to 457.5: 2.93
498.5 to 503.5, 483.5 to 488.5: 3.05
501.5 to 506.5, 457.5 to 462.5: 3.00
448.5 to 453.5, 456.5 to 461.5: 3.06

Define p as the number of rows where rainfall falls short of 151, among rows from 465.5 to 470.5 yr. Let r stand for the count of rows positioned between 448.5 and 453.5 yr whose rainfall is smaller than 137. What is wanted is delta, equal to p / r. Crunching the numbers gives 1.00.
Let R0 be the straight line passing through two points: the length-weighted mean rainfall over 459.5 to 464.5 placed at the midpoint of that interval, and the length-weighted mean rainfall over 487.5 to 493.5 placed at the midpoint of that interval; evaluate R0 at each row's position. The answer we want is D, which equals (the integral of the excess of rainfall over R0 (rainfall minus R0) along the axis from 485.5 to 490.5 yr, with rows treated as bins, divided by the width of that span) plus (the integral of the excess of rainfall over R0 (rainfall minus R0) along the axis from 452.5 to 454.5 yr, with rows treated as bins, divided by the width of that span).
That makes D 2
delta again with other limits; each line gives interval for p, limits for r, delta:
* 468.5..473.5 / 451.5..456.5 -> 1.25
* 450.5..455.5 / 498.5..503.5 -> 5.00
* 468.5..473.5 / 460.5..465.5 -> 1.25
